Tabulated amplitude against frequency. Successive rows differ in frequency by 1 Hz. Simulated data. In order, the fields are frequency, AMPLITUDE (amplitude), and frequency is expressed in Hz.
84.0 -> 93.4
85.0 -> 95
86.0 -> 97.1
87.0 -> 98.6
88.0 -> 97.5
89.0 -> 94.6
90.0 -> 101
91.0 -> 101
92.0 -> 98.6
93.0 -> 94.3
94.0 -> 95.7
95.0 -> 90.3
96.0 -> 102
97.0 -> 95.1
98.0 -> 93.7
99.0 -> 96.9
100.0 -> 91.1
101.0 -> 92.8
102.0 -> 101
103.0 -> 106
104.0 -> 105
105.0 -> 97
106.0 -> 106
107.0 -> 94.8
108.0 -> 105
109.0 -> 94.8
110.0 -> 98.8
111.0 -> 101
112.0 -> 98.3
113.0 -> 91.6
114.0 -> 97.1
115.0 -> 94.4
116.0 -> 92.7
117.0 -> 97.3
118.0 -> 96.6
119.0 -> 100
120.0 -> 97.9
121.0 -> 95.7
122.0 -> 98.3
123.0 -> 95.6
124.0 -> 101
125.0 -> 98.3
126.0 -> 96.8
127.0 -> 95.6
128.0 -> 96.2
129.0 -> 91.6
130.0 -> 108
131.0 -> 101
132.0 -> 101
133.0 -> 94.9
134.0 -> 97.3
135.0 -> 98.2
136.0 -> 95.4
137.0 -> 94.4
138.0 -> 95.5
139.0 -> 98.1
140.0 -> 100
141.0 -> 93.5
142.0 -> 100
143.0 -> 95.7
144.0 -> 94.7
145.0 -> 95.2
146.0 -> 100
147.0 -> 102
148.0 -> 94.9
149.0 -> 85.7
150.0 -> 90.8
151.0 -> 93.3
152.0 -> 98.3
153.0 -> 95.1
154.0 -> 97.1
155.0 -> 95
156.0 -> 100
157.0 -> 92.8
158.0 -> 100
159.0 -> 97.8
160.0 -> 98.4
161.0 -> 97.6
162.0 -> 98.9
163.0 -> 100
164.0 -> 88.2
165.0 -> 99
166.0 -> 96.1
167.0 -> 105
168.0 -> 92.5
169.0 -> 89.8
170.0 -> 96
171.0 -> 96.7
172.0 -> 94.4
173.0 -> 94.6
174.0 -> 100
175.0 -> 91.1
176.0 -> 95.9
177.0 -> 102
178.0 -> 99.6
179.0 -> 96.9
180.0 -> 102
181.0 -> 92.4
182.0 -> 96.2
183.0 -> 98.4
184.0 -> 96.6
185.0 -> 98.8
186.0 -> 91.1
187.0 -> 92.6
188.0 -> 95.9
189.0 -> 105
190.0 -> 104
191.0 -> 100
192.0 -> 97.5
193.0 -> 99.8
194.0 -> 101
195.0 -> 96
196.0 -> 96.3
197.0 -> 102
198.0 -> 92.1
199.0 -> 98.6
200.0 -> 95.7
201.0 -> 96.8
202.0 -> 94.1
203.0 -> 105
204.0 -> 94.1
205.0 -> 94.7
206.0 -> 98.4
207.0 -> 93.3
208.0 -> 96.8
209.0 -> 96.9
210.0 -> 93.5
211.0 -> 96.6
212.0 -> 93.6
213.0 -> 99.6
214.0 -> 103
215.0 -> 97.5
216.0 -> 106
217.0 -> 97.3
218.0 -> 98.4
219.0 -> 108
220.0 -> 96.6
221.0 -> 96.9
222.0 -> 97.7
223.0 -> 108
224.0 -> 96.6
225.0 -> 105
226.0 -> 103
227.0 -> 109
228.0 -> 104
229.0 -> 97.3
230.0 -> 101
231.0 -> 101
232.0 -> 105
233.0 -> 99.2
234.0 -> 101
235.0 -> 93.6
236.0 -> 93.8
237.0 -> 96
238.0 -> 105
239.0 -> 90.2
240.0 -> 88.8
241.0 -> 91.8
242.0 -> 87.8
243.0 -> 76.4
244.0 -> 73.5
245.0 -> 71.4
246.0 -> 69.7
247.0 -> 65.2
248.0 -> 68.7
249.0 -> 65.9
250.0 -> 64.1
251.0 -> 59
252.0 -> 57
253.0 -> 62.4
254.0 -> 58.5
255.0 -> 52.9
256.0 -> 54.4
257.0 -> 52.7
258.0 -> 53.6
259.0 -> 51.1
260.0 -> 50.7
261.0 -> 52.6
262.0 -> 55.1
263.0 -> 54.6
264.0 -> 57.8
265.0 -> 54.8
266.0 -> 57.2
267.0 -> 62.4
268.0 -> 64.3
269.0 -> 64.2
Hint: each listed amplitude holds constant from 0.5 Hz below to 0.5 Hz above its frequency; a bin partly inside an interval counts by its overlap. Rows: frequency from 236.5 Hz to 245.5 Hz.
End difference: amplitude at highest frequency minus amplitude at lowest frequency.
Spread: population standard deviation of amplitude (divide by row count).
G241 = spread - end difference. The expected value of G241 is 35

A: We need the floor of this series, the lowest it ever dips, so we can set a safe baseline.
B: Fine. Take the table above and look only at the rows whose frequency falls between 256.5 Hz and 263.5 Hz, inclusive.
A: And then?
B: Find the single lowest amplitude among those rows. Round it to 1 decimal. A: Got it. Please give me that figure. 50.7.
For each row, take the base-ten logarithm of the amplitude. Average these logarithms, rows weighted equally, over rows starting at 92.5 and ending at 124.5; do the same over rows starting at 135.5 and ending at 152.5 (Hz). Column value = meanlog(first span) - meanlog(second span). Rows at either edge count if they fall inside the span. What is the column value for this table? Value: 0.01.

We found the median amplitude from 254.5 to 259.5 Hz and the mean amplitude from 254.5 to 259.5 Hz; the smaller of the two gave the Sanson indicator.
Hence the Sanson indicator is 53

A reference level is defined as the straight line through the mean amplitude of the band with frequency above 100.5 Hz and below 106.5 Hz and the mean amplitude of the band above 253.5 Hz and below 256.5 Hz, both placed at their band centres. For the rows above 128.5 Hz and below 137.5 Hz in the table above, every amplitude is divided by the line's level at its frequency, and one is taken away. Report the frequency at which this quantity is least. 129.0 Hz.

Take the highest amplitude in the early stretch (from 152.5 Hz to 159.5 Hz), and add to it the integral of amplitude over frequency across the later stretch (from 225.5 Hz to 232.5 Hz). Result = 820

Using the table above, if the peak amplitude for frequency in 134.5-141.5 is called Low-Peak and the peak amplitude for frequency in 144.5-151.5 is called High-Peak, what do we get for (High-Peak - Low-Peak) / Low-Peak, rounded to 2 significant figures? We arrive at 0.020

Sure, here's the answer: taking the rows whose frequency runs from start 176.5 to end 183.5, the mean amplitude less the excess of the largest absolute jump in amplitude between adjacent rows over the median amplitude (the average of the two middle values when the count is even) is 187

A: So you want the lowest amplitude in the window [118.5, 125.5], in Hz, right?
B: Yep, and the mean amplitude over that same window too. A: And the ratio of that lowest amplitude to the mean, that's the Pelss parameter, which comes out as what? 0.974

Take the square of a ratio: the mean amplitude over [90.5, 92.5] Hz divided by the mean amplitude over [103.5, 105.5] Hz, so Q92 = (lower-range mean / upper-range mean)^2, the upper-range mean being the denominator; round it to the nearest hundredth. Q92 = 0.98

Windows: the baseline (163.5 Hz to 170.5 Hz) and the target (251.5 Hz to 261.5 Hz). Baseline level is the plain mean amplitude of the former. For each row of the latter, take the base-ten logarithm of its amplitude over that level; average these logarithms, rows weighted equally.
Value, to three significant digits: -0.243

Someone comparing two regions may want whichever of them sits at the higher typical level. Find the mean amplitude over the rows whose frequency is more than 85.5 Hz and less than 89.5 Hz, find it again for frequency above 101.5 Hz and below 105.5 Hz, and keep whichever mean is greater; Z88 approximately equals 102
